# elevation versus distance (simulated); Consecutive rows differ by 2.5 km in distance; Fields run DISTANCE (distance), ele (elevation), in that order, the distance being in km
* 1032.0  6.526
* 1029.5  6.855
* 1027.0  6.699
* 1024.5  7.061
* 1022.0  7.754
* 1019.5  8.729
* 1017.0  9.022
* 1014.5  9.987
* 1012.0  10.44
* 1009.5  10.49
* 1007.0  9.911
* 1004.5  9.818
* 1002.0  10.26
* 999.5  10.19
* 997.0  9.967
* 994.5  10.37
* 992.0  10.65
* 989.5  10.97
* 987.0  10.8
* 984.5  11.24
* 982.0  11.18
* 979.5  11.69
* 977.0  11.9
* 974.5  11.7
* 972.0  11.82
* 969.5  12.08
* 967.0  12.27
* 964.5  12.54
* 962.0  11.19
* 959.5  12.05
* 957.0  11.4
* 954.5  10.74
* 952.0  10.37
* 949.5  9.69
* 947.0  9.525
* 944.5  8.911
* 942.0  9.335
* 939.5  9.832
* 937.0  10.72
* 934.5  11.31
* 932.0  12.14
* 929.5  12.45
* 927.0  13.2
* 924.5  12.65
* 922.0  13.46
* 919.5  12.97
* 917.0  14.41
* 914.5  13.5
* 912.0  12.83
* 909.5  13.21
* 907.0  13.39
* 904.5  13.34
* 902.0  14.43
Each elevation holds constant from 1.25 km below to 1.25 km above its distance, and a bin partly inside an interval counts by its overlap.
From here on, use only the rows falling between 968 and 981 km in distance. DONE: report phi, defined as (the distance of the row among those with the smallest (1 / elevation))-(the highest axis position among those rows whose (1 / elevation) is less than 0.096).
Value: -10.0 km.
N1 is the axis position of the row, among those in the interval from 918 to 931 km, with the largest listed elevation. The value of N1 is 922.0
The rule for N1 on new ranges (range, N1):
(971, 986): 977.0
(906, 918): 917.0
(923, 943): 927.0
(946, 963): 959.5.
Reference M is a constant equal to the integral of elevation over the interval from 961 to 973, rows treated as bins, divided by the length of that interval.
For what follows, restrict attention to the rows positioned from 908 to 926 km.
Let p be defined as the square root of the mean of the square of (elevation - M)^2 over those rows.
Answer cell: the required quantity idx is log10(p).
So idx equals 0.4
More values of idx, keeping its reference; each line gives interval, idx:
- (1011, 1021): 0.9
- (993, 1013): 0.5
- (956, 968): -0.4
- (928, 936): -0.5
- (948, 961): 0.4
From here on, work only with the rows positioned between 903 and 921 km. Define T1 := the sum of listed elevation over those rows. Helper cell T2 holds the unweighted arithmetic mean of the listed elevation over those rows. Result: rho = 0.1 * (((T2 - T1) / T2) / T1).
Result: -0.0064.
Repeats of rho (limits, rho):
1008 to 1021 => -0.0082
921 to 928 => -0.0051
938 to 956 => -0.0088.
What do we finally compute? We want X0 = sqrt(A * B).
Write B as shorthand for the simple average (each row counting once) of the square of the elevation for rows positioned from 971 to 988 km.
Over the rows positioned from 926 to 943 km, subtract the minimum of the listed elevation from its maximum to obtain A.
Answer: 22.6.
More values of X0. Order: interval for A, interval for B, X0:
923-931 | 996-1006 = 8.7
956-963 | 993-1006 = 9.4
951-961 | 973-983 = 15.1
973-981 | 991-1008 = 4.7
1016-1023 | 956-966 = 13.3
